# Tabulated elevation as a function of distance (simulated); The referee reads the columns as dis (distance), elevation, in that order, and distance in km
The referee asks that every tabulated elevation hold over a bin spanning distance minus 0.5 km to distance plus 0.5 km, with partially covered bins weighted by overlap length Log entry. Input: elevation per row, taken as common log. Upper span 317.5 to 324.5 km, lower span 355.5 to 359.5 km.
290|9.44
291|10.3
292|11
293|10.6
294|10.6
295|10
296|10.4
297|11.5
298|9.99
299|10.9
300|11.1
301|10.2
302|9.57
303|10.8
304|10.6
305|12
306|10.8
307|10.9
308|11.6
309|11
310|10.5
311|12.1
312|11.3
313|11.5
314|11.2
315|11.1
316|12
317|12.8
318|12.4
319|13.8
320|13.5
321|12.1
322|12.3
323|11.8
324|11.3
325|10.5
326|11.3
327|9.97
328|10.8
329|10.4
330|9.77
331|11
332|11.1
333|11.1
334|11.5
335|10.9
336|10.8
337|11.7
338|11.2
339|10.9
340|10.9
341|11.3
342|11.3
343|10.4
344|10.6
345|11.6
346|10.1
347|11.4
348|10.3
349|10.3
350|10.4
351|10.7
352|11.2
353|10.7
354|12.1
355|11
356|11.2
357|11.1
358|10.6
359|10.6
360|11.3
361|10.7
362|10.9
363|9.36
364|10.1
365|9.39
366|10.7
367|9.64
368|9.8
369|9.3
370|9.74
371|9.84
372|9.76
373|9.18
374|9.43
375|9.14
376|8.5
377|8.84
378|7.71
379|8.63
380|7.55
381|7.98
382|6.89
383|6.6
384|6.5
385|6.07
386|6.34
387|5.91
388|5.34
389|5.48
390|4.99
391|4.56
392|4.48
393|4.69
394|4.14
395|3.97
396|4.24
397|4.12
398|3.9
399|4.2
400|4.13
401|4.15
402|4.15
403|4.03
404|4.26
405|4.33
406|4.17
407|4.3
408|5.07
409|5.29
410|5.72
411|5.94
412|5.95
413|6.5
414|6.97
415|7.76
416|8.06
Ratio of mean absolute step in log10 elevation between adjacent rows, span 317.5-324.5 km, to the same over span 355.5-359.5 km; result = 3.1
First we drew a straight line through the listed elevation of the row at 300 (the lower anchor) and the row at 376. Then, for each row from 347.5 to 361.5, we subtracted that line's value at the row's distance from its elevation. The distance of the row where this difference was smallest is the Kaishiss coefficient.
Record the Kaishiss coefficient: 348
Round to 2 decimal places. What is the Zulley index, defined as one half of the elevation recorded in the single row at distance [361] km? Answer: 5.35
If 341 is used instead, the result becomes 5.65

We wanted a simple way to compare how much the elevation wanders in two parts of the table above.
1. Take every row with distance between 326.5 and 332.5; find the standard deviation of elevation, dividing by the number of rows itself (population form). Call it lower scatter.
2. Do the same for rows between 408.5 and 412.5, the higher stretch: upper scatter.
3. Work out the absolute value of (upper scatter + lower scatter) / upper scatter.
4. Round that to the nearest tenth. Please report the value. 2.9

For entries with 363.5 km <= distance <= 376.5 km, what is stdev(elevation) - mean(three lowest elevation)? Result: -8.4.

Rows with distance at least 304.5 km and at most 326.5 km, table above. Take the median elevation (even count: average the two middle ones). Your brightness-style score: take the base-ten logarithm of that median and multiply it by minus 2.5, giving -2.66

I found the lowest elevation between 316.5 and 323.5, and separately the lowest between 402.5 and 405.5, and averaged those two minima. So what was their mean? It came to 7.9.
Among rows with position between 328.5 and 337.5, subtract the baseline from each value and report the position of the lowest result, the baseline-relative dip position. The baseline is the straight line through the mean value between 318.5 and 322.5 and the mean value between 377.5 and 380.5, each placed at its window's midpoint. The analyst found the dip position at 330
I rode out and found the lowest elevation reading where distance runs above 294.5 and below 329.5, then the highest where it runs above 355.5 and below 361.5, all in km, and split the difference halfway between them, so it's 10.4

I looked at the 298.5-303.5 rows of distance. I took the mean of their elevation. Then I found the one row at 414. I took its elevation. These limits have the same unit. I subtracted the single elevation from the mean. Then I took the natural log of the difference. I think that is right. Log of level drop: 1.3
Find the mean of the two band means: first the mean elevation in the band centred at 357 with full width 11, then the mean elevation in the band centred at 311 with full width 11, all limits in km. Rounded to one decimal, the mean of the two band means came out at 11.2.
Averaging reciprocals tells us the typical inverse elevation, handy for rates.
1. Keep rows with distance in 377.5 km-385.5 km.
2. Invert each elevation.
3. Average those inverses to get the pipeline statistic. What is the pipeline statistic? 0.140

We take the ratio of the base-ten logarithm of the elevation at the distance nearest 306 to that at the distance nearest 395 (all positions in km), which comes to 1.73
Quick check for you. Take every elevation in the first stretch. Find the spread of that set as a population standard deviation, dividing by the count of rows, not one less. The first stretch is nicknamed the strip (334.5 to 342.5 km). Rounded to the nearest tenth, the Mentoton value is 0.3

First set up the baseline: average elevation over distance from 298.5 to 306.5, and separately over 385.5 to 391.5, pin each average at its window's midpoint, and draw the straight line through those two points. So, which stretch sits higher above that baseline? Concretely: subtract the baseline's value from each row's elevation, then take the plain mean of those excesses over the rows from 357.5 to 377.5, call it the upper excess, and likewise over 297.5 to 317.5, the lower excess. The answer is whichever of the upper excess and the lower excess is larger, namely 3.1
